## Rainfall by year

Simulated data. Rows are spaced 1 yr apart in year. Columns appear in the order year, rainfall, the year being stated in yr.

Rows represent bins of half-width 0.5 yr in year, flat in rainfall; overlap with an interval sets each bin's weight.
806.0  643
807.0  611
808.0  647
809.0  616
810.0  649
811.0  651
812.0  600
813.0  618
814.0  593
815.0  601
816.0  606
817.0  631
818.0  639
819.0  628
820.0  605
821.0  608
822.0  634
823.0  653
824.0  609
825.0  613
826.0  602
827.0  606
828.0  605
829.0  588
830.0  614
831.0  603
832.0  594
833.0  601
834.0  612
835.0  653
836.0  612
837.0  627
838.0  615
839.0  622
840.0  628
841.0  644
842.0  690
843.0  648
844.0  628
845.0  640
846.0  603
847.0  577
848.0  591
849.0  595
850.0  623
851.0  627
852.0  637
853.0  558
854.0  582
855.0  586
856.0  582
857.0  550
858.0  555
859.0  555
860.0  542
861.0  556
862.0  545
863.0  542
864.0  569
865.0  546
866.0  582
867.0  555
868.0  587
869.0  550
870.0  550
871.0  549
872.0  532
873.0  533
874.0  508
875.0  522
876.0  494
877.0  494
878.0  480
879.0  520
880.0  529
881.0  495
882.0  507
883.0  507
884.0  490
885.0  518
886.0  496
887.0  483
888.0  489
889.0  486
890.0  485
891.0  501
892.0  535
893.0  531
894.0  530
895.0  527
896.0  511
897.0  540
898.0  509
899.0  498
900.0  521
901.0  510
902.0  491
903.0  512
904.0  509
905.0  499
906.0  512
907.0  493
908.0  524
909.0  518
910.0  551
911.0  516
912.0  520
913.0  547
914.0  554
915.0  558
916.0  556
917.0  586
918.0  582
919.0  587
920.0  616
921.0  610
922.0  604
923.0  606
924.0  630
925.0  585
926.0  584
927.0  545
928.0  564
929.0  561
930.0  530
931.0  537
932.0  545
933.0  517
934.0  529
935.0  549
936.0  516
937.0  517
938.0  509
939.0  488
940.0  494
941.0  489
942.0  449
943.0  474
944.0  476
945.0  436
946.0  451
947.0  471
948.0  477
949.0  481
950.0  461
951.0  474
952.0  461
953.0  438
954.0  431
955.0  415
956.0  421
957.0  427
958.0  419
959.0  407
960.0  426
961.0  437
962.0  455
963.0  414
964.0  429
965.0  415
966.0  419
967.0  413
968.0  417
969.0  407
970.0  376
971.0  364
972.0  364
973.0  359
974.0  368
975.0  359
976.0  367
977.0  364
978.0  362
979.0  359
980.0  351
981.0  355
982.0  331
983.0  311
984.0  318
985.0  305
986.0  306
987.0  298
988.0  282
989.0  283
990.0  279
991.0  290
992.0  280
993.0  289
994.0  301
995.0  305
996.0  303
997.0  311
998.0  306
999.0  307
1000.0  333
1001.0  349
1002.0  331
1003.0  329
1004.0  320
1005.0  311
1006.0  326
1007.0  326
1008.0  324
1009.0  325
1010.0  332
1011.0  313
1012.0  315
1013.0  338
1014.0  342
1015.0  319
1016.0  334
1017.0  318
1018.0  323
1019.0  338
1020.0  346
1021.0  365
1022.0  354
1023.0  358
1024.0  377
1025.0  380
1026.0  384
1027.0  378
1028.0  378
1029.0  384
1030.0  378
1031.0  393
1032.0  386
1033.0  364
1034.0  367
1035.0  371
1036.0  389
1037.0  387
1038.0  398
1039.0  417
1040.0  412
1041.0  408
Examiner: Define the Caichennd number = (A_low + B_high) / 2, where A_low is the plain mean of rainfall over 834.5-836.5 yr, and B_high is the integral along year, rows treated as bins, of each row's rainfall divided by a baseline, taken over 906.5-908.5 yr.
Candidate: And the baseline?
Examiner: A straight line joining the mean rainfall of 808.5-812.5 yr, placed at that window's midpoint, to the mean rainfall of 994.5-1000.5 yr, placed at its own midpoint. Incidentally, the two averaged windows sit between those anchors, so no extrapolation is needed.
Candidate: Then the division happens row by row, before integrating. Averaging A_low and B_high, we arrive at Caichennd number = 317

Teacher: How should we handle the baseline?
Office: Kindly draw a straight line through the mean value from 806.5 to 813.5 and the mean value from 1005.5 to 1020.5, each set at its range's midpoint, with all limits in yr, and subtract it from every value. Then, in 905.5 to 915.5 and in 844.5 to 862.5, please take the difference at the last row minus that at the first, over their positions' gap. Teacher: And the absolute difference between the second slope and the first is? 10.7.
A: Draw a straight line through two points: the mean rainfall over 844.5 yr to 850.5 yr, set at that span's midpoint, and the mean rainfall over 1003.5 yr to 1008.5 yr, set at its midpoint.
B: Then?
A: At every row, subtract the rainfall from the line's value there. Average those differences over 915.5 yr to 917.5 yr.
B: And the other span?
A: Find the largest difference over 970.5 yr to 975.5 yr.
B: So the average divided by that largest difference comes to -4.2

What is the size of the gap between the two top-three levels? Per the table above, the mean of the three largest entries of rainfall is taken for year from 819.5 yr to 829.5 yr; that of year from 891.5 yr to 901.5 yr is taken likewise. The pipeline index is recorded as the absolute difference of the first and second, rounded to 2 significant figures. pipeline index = 98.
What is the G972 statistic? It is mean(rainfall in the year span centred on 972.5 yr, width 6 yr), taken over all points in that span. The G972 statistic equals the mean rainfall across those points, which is 365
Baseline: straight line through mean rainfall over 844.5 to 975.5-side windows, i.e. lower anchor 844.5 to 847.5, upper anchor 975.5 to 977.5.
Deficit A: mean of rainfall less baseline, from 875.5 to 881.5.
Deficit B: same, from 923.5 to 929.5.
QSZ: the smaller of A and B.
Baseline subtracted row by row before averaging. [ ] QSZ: -45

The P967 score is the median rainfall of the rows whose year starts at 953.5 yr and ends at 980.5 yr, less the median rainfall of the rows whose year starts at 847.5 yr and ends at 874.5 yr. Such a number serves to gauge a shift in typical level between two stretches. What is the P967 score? -142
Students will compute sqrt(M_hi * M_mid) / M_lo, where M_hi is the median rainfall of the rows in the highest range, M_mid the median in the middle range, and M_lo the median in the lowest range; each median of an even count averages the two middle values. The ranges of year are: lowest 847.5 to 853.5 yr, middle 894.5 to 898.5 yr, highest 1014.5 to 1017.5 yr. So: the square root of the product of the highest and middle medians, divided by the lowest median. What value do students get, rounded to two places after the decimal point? 0.67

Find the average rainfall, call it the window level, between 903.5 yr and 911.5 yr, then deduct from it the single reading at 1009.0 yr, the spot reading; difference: 190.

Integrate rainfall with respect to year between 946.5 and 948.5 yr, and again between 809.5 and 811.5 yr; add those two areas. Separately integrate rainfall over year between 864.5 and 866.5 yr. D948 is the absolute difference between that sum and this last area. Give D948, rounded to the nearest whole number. 1120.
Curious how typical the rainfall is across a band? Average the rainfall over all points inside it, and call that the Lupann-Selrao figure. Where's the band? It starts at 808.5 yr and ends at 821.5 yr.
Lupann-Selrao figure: 619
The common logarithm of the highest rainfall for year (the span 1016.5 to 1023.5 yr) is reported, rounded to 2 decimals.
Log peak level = 2.56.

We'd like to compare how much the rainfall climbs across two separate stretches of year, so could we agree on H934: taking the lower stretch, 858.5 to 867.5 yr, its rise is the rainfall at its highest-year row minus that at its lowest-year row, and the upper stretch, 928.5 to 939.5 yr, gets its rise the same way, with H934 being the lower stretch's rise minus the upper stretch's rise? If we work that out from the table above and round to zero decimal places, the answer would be 73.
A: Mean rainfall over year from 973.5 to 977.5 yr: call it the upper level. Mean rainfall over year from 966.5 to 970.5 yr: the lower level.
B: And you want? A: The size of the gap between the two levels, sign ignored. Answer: 39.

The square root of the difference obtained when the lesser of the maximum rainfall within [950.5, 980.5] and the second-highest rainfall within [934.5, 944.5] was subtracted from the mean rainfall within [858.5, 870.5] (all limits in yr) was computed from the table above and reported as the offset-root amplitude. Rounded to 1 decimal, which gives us 9.1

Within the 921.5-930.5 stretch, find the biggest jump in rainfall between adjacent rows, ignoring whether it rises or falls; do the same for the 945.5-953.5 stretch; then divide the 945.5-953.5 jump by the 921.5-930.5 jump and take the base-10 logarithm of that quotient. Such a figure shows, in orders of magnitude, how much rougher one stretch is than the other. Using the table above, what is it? -0.29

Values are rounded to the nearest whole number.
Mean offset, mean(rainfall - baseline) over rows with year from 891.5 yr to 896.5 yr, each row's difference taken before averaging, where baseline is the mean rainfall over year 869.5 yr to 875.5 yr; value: -6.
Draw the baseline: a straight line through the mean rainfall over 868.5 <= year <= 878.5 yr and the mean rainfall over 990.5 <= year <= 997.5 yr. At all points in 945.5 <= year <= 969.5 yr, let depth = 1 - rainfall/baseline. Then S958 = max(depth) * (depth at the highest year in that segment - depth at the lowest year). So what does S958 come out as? 0.002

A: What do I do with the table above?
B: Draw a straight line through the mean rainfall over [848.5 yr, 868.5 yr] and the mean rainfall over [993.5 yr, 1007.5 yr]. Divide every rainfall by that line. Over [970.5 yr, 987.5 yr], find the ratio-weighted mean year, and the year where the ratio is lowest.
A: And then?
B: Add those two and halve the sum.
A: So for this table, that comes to 982.9 yr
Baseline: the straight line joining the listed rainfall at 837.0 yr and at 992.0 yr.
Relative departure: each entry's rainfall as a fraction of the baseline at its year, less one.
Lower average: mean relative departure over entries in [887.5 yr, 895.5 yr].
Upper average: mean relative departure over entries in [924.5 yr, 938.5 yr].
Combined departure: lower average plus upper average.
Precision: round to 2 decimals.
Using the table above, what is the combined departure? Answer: 0.32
